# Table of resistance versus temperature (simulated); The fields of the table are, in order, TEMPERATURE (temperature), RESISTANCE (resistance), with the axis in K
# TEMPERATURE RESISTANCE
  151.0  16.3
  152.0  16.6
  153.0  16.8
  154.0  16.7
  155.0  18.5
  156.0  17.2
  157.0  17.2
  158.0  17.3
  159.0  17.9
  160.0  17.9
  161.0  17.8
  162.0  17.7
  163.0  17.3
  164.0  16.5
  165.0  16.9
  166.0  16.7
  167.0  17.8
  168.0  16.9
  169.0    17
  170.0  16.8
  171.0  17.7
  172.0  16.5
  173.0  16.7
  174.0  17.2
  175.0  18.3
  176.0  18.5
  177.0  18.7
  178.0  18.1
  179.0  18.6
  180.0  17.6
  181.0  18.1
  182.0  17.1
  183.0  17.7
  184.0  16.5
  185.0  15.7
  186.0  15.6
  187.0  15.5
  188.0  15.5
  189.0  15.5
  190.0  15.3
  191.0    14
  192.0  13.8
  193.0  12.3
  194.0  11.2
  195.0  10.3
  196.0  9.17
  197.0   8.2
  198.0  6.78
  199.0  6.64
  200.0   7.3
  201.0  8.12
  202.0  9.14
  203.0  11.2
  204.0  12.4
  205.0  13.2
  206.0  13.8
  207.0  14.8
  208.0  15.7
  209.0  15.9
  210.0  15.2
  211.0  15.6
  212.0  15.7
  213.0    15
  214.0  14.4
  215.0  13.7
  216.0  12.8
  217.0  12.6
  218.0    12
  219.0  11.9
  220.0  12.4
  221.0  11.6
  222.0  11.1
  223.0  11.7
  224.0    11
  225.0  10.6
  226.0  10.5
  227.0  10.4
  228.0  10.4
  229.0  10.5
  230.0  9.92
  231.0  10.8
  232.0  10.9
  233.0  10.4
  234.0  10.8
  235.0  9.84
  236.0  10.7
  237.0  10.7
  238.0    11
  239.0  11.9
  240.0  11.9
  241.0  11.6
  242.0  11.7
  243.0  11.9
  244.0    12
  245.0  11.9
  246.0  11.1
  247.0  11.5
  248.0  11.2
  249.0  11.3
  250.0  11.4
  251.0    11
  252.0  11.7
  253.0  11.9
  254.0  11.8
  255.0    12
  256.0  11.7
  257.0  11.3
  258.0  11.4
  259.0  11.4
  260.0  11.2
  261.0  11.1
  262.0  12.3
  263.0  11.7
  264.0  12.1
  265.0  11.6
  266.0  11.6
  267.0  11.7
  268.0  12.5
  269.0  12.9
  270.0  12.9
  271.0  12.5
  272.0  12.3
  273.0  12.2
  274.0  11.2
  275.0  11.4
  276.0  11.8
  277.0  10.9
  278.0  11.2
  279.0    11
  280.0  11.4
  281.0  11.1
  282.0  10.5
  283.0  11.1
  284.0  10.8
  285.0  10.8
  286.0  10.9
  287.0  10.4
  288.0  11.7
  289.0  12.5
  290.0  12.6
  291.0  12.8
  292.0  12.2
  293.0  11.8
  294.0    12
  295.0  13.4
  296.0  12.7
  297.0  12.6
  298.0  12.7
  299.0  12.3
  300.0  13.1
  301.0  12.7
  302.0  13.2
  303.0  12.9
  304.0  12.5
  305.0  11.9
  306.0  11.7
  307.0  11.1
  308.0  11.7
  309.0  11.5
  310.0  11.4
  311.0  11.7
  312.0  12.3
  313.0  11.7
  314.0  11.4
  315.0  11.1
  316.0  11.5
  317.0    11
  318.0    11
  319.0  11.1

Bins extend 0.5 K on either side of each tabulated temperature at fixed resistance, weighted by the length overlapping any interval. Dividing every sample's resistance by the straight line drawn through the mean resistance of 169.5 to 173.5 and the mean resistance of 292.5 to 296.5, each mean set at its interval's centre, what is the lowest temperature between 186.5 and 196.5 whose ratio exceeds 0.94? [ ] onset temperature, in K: 187.0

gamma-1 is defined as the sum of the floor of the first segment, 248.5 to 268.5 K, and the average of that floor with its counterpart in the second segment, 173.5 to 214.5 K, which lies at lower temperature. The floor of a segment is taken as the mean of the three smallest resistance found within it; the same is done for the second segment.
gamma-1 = 20.1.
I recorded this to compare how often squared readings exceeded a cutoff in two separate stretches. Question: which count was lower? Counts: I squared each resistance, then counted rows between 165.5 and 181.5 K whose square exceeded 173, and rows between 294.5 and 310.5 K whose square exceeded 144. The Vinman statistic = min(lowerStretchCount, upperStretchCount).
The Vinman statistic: 10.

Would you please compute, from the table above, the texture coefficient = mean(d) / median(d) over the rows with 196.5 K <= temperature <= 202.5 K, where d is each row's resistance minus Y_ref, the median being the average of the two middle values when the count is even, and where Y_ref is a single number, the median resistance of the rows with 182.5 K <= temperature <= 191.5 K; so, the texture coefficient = 1.00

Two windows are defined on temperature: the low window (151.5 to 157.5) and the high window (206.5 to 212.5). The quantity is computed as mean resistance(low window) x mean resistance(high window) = 266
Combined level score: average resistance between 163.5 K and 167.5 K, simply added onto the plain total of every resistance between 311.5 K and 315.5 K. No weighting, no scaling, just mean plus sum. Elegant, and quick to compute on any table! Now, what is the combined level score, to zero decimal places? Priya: 63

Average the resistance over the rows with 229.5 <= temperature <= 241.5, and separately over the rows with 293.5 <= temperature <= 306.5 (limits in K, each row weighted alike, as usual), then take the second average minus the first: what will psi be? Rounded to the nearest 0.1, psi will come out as 1.7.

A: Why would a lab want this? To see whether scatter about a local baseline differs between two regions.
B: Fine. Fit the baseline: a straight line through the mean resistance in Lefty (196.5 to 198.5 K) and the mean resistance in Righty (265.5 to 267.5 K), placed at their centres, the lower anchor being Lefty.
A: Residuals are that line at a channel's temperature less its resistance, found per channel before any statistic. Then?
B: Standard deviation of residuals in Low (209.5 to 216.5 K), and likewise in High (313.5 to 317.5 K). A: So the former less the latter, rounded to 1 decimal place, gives 0.9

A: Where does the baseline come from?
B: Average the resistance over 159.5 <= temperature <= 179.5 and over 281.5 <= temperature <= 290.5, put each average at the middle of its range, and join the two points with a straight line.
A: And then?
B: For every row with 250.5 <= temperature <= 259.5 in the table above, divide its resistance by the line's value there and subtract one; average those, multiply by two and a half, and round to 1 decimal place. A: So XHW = -0.3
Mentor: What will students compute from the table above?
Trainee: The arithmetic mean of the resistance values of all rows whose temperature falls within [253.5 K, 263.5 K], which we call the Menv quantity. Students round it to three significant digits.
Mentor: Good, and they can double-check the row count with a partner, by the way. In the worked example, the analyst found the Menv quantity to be 11.6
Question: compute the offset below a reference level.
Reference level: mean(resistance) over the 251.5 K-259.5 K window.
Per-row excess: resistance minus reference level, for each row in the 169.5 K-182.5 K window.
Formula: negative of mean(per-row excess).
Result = -6.0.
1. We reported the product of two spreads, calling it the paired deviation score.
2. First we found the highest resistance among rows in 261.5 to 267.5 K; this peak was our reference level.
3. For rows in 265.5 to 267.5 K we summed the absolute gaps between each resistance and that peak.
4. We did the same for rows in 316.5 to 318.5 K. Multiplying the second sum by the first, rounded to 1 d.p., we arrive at 3.4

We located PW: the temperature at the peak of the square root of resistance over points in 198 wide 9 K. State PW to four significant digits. 194.0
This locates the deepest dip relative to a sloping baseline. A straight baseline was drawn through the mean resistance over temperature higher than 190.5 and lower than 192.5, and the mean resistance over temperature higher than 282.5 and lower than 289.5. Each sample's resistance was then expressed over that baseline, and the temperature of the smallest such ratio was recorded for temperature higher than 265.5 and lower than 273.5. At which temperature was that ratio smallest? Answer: 266.0 K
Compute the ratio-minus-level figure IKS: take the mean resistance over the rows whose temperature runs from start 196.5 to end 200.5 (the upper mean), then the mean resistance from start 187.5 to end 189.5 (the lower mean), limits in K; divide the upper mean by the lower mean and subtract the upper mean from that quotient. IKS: -6.8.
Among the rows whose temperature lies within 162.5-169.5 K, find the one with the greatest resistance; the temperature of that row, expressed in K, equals 167.0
